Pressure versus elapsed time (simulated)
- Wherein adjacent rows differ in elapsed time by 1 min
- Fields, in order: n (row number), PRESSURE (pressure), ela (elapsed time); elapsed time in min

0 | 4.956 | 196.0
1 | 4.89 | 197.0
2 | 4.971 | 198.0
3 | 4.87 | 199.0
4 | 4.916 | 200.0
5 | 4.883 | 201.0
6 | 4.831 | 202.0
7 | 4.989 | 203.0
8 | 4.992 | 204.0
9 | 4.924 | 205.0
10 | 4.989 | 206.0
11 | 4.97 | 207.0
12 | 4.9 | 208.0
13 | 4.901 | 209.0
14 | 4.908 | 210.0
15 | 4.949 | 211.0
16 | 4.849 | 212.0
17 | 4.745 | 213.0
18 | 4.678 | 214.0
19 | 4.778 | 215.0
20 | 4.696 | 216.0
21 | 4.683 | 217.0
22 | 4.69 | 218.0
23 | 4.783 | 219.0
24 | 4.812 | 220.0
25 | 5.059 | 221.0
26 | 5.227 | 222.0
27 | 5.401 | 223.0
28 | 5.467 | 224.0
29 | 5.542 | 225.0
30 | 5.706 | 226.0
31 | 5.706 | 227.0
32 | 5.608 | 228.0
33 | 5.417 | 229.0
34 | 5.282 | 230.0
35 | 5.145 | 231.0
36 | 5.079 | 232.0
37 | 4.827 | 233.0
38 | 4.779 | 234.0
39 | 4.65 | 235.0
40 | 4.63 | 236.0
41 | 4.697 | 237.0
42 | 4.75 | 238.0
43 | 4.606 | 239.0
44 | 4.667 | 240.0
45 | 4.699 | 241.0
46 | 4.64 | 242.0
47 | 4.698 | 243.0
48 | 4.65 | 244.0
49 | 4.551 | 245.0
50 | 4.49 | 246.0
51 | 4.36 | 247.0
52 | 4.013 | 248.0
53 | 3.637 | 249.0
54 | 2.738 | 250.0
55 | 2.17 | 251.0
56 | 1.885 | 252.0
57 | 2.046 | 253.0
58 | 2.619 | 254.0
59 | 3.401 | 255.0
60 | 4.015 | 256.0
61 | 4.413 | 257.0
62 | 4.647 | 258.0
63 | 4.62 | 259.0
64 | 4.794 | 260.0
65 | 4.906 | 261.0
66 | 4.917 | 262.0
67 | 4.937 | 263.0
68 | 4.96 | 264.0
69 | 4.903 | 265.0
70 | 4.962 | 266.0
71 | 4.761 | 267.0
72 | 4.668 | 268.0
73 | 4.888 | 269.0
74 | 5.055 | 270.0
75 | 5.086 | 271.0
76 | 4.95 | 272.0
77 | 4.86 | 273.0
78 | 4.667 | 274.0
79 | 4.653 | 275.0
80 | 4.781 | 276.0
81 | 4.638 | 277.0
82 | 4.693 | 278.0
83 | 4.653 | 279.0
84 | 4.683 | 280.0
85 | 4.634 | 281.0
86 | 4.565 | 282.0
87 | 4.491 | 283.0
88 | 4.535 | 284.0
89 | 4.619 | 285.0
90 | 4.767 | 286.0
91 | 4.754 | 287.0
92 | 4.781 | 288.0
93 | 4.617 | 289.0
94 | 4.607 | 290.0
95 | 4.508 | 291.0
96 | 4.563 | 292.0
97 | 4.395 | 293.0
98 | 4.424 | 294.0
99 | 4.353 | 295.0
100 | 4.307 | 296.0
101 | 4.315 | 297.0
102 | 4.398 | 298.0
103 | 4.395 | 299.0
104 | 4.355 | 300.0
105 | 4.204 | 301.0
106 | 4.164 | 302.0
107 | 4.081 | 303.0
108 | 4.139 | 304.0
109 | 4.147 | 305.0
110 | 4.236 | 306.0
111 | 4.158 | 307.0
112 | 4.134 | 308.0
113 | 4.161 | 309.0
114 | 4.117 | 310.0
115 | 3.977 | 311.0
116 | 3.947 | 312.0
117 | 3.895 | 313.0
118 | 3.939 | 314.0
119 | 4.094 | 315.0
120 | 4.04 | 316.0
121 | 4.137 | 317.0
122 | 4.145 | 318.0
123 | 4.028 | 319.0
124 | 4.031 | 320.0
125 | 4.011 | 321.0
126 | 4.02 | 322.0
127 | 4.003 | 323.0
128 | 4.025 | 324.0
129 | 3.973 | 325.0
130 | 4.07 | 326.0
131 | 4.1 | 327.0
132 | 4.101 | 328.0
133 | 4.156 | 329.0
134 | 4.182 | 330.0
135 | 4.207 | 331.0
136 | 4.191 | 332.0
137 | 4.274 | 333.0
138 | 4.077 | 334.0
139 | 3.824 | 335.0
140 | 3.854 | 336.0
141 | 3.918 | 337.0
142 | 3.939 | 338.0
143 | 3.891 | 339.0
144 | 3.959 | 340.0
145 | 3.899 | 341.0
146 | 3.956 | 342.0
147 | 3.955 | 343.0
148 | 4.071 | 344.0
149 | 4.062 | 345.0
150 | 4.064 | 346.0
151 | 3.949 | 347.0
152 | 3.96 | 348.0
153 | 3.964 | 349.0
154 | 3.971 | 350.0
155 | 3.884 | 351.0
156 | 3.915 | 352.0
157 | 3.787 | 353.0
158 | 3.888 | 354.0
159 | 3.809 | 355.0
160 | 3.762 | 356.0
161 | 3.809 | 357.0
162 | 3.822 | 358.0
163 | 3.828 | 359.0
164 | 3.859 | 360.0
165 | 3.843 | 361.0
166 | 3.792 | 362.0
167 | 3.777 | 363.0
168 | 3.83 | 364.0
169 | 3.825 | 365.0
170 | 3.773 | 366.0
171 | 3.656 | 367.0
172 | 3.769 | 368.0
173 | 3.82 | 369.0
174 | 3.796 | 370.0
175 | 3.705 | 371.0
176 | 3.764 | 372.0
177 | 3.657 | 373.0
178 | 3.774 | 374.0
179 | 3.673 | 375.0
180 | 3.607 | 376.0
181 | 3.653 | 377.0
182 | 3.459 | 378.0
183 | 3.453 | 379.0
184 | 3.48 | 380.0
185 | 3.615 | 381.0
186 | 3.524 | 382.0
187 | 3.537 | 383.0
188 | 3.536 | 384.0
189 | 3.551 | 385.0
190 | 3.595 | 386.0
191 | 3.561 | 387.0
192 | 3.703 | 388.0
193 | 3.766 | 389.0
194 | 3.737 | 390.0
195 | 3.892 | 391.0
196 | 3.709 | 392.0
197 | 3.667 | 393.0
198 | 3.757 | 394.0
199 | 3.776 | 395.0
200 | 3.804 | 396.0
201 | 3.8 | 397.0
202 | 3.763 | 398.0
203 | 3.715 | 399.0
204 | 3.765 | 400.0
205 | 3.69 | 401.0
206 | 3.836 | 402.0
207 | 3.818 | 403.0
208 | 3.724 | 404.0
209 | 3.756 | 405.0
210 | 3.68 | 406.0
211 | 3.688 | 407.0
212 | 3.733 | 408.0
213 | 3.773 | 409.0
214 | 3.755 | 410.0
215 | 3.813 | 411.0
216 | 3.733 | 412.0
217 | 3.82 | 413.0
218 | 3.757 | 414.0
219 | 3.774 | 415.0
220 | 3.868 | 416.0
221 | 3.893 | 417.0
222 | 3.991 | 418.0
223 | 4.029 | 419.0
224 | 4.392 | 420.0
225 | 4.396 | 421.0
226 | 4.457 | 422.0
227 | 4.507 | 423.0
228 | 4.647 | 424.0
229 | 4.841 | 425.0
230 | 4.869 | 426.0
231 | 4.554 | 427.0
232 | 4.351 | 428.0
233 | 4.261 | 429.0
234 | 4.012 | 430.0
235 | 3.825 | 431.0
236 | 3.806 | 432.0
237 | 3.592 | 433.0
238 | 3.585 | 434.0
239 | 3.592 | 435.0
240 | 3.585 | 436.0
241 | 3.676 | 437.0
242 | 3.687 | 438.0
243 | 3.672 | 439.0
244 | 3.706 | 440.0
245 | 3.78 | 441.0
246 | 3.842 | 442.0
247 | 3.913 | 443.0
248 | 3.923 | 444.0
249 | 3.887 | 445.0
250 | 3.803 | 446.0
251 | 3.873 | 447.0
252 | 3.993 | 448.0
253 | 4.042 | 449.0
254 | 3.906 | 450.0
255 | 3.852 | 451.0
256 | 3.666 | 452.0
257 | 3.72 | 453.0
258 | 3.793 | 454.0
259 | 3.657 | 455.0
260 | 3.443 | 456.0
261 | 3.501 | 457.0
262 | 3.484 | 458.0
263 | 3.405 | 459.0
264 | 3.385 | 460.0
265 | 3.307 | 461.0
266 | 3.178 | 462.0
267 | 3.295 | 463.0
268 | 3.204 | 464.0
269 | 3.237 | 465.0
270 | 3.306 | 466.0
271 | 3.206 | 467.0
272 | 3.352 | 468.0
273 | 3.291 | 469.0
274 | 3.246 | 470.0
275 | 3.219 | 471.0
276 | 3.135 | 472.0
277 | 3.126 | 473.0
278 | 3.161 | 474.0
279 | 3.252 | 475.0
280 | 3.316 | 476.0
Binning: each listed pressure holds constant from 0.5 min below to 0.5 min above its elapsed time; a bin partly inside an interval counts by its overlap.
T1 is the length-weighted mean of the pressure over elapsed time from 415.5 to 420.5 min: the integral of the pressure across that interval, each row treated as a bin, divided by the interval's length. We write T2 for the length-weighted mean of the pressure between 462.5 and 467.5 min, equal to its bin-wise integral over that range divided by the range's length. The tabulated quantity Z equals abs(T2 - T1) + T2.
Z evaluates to 4.03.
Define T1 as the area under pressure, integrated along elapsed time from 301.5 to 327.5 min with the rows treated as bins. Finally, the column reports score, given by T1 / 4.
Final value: 26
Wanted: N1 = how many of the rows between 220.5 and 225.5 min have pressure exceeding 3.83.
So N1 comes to 5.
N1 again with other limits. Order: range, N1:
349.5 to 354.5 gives 4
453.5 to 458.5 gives 0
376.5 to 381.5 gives 0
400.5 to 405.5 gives 1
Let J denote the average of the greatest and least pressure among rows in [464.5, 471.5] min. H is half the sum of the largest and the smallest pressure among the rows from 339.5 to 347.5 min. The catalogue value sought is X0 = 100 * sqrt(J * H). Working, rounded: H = 4.0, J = 3.28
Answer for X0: 361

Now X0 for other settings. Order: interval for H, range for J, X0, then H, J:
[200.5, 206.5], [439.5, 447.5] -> 433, 4.9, 3.81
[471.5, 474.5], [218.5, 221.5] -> 393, 3.1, 4.92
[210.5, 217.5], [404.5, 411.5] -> 425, 4.8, 3.75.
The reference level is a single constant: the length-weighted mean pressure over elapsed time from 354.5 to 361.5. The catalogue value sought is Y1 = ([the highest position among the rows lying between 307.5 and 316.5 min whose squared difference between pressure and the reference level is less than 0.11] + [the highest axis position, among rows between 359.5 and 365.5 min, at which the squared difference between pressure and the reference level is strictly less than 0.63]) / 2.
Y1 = 340.5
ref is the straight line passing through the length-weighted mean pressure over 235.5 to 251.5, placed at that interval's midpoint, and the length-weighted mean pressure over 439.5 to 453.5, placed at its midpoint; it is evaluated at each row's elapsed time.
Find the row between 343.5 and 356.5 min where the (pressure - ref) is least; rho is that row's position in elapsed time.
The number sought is 356.0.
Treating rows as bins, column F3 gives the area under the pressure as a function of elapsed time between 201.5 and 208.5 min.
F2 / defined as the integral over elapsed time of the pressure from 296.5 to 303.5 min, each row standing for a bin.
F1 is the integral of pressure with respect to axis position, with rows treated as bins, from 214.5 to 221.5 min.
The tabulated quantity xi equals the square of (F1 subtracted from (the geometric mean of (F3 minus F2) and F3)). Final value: 432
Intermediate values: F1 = 34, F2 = 29.9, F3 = 34.6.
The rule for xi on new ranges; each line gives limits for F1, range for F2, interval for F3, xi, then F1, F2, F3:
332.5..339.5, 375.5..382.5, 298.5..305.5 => 256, 28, 24.8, 29.5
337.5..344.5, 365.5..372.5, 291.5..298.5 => 254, 28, 26.3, 30.8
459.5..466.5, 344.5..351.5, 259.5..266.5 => 63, 23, 27.9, 34.4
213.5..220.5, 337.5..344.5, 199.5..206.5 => 315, 33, 27.7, 34.5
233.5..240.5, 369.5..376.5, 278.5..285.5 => 348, 33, 26.0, 32.2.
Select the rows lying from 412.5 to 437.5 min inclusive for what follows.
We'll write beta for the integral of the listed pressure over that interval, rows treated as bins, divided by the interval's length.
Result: 4.1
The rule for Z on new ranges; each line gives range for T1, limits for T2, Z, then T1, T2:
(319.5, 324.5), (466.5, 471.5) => 4.02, 4.02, 3.3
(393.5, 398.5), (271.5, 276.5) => 5.78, 3.78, 4.8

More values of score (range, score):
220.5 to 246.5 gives 32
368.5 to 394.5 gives 24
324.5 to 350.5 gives 26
